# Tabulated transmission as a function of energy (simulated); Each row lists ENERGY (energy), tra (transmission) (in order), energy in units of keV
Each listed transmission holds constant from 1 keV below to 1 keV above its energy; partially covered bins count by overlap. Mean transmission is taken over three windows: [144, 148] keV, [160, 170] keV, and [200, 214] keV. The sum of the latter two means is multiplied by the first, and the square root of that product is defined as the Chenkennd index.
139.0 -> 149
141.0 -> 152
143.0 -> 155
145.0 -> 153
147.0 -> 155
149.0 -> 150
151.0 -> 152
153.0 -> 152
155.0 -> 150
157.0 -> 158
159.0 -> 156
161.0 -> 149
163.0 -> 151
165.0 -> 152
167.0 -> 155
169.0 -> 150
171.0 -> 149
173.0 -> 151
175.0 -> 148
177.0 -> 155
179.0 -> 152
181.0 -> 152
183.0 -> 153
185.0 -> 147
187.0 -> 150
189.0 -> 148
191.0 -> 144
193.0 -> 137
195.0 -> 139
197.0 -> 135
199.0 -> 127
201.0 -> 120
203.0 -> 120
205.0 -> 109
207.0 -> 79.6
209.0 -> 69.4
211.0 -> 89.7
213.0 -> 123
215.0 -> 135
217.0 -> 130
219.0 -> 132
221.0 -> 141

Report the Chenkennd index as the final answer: 197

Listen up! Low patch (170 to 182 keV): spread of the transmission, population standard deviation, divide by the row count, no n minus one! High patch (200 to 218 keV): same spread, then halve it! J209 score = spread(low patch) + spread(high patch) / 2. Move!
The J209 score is 13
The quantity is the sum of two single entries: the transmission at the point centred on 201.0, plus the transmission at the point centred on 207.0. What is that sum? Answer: 200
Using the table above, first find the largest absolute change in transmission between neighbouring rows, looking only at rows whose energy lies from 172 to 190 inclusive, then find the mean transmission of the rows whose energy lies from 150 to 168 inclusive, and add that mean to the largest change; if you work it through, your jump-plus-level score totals 160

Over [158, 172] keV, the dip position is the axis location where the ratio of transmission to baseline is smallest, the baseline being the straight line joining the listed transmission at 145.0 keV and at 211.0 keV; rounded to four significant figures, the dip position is 161.0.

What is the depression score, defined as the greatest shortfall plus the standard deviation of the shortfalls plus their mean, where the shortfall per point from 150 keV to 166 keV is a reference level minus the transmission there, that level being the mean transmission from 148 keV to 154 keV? 4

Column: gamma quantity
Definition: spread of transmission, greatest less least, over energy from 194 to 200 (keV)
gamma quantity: 12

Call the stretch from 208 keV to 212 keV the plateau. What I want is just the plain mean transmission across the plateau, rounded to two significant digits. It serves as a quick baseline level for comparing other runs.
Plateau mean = 80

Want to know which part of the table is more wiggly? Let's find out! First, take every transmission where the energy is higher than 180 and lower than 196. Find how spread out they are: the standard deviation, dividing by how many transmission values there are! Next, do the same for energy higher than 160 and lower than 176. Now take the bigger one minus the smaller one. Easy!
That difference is 3.4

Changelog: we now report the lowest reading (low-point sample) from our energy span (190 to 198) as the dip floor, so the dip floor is 135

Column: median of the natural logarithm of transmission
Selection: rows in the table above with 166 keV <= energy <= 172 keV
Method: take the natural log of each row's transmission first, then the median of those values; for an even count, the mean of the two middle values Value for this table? 5.01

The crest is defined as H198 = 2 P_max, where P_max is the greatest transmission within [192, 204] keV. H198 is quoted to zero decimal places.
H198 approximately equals 278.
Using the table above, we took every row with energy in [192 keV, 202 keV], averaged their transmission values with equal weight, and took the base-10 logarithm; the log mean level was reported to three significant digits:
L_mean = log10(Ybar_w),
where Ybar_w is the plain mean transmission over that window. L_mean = 2.12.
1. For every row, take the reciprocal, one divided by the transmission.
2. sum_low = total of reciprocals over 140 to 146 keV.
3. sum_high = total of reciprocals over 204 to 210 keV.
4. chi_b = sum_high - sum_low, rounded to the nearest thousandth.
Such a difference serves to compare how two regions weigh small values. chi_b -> 0.017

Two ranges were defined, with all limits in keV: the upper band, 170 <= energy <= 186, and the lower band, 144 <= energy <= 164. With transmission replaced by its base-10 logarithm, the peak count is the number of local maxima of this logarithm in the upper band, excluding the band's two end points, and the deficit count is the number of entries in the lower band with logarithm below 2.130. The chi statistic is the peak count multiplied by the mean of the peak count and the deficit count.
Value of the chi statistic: 4.5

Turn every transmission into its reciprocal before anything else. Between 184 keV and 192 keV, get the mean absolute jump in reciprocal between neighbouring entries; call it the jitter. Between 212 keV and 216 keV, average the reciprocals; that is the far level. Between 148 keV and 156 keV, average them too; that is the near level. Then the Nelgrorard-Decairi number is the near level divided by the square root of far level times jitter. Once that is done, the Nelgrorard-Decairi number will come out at 6.40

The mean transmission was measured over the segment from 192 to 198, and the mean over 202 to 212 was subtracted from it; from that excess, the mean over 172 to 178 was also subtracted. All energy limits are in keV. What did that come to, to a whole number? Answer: -108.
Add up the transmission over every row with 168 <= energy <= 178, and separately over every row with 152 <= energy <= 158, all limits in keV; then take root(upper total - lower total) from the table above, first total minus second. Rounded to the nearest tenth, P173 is 17.1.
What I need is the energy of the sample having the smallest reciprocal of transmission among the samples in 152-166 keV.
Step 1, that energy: 157.0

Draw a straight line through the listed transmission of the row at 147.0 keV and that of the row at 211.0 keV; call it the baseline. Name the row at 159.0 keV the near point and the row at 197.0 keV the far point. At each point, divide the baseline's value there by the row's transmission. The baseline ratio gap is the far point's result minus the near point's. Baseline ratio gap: -0.14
